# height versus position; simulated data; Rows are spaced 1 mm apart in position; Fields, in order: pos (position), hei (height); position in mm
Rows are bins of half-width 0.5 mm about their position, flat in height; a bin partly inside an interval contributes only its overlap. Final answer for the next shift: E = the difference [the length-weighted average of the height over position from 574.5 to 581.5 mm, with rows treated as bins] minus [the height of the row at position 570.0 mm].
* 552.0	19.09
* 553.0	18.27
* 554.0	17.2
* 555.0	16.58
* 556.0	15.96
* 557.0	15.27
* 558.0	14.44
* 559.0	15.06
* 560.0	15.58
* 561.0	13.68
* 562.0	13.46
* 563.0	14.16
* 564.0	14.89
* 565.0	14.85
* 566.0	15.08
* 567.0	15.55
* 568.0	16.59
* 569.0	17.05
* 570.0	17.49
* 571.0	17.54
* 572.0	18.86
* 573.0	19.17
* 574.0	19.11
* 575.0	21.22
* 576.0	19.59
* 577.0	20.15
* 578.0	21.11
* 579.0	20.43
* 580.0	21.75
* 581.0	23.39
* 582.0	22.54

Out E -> 3.6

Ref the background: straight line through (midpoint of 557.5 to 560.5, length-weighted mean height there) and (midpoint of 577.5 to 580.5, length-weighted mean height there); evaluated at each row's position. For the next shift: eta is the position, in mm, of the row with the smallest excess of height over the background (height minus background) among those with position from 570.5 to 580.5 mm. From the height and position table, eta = 571.0 mm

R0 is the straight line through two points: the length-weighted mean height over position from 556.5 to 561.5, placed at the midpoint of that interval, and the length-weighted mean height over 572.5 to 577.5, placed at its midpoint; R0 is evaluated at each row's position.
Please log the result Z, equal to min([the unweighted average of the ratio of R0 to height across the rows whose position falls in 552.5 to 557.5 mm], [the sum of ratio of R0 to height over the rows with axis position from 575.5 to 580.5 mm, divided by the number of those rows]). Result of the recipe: 0.82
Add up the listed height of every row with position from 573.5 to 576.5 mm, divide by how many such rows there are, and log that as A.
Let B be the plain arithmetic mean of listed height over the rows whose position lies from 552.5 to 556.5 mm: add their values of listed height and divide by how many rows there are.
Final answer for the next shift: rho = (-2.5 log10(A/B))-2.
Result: -2.2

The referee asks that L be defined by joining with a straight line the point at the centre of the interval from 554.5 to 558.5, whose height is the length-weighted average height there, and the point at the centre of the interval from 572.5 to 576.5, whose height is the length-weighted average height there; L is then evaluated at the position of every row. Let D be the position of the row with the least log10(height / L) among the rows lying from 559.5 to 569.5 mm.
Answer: 562.0 mm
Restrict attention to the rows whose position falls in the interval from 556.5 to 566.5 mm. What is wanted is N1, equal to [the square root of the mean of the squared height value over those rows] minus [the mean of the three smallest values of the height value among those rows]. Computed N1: 0.90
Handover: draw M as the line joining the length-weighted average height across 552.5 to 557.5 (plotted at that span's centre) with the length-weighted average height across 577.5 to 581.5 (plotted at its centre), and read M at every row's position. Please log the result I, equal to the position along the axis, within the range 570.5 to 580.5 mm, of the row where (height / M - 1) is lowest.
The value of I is 571.0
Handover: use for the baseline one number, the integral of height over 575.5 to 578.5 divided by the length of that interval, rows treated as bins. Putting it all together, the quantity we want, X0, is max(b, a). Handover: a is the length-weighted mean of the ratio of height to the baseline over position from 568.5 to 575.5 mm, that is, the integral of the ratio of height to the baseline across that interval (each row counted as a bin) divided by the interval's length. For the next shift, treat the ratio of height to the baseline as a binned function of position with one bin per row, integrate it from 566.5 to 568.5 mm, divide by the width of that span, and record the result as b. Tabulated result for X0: 0.919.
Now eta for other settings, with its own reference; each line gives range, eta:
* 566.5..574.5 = 567.0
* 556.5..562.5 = 562.0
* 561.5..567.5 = 562.0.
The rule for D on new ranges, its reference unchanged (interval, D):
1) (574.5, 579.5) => 576.0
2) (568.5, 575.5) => 569.0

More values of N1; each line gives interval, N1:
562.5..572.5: 1.64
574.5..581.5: 1.07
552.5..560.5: 1.16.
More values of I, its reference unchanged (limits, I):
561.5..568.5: 562.0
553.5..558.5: 558.0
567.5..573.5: 568.0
